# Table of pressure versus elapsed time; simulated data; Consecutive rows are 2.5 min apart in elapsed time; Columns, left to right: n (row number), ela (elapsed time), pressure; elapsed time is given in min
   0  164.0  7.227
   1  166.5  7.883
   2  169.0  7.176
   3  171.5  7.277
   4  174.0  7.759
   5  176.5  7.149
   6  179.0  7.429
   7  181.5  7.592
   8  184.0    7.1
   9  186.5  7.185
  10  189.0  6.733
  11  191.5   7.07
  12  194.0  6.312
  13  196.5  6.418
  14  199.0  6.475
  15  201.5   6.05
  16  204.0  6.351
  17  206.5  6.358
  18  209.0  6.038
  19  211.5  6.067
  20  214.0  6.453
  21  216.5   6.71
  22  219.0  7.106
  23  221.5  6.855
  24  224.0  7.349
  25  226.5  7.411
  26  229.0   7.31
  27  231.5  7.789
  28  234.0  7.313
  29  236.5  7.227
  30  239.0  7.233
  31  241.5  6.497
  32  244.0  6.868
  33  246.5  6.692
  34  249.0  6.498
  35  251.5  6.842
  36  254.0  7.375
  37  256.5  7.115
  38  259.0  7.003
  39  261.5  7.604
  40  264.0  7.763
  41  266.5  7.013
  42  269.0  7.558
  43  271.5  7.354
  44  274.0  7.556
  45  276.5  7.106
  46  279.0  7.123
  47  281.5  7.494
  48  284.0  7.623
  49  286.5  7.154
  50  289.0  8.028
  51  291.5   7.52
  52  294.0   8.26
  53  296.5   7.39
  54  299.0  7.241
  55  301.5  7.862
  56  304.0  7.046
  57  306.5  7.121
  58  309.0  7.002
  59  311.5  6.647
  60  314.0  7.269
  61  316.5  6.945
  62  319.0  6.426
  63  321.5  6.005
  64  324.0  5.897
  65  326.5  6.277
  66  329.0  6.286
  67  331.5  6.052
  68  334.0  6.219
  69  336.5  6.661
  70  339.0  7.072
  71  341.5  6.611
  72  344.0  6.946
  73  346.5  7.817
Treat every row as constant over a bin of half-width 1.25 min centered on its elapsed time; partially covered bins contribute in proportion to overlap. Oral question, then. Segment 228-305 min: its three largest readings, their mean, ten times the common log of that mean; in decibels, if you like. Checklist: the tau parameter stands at 9.06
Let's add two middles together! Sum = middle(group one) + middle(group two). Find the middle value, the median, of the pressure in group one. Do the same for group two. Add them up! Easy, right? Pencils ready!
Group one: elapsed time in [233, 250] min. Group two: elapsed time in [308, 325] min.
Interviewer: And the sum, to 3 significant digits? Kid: 13.5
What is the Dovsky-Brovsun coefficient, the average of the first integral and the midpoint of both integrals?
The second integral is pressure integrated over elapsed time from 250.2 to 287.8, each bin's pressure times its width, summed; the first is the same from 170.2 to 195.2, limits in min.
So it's 203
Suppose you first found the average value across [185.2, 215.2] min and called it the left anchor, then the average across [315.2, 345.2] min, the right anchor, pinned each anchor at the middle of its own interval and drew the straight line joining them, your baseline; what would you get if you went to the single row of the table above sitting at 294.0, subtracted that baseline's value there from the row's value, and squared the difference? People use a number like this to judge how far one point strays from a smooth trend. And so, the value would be 3.3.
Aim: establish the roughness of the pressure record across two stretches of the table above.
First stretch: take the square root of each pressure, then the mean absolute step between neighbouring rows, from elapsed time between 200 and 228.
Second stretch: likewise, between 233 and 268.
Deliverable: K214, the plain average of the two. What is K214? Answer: 0.056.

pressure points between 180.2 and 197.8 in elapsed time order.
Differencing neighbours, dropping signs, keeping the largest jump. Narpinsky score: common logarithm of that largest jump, -0.12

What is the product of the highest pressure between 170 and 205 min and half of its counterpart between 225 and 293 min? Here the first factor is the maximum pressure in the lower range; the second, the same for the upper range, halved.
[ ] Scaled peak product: 31.1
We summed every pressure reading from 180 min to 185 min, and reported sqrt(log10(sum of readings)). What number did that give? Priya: 1.08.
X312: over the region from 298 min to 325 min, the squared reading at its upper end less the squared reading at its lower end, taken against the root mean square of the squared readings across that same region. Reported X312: -0.37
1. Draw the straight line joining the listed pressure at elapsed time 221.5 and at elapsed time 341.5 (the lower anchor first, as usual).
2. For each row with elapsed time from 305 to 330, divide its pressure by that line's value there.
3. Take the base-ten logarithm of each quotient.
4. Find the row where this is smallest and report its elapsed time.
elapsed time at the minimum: 324.0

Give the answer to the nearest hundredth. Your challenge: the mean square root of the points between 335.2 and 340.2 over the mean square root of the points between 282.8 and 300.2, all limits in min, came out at 0.95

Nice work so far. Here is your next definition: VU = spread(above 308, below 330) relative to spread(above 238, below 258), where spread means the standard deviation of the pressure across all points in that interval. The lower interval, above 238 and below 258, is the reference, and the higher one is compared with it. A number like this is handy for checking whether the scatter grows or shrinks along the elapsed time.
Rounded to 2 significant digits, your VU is 1.4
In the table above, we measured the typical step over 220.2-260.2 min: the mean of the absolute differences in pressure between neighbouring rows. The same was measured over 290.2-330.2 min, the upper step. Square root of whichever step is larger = 0.639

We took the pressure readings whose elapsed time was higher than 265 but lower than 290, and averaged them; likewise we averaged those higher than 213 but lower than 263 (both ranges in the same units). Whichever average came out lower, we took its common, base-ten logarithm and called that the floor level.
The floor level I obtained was 0.849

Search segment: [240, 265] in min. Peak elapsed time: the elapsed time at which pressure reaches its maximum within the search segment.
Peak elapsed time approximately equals 264.0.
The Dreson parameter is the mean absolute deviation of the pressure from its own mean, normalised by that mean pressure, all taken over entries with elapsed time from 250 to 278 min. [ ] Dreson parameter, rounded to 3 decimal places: 0.035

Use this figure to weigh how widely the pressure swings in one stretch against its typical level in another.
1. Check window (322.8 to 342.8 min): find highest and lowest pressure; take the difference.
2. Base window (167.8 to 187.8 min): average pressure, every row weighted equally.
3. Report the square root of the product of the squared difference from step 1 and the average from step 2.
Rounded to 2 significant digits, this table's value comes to 3.2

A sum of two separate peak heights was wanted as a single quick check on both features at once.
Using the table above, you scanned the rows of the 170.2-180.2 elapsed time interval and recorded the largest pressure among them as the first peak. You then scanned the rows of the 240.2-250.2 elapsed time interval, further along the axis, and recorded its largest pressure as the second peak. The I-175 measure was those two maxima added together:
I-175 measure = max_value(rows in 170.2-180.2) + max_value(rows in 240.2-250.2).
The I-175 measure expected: 14.6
